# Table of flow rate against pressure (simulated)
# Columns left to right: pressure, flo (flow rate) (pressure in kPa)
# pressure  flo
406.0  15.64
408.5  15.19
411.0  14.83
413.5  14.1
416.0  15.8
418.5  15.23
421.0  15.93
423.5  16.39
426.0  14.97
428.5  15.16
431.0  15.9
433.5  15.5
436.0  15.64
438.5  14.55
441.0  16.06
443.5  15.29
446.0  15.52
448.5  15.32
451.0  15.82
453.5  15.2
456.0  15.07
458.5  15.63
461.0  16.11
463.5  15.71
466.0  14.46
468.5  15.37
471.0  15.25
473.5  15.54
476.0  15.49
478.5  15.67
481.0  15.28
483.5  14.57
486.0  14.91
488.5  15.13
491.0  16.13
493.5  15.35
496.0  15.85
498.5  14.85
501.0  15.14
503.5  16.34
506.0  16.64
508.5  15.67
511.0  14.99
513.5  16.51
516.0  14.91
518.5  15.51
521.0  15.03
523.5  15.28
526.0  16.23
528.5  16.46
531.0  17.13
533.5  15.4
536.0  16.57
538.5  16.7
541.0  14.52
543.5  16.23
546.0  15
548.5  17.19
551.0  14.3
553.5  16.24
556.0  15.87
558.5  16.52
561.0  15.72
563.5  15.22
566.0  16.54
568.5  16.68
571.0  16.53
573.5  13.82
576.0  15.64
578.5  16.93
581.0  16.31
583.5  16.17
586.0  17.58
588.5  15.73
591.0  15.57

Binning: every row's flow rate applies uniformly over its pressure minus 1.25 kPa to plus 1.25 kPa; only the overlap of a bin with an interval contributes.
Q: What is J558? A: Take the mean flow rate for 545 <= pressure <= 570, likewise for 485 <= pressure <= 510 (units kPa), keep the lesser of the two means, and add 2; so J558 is 17.6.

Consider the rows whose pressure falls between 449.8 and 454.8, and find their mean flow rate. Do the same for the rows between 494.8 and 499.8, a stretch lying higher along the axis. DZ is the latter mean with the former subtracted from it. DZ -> -0.2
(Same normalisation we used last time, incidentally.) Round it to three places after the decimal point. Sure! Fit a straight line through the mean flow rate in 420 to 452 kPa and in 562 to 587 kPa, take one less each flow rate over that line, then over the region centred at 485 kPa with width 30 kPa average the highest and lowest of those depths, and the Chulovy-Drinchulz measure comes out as 0.026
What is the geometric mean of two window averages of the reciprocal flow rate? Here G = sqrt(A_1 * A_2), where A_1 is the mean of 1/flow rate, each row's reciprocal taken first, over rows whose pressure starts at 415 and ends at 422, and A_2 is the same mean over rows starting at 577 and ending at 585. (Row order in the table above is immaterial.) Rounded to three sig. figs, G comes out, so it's 0.0623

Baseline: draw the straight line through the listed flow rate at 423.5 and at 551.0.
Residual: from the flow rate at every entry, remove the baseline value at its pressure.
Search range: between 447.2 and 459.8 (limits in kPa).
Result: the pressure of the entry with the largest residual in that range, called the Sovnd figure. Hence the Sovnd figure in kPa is 451.0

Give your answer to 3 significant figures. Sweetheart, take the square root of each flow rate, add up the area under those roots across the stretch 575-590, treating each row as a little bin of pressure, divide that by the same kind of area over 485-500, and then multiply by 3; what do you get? 3.10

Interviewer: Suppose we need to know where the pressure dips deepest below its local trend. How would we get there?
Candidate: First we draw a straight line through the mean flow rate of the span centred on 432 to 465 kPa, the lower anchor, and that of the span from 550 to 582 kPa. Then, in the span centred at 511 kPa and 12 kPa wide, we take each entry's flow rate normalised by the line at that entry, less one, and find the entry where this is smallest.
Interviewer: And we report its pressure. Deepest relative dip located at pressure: 516.0 kPa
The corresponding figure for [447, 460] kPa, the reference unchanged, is 456.0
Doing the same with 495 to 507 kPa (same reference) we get 498.5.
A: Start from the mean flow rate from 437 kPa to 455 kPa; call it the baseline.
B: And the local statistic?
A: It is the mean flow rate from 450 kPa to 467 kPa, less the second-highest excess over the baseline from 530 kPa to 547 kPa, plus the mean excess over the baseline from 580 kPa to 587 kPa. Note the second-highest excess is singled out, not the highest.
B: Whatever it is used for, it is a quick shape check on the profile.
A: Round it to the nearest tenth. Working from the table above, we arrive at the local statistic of 15.4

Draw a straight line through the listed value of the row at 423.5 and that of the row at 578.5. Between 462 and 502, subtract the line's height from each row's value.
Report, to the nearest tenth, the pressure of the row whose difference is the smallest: 466.0 kPa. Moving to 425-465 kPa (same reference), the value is 438.5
